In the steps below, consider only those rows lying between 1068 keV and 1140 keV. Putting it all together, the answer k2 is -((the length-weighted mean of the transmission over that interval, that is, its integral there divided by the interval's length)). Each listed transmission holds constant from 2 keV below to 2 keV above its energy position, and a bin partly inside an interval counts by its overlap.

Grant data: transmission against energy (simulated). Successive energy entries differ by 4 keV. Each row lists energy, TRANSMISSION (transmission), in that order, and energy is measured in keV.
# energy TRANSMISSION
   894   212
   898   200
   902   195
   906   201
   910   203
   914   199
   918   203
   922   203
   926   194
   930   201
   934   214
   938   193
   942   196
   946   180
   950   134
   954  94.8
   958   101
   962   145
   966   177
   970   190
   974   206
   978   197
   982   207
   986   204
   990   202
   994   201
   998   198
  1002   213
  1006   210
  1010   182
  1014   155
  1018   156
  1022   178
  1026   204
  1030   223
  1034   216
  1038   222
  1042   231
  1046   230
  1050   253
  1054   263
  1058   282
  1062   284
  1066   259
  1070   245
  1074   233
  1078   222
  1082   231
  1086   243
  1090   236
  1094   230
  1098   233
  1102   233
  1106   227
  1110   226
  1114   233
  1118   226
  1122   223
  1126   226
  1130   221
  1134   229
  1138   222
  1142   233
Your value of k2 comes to -230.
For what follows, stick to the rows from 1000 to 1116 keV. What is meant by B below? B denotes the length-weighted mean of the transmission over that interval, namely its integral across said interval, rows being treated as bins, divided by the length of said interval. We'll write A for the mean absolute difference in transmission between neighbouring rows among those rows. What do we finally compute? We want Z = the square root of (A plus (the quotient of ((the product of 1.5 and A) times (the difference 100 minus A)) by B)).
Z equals 4.2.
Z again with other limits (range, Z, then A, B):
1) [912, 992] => 5.1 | 15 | 182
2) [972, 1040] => 4.4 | 11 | 198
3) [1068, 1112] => 3.3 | 7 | 233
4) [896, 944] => 3.4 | 7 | 200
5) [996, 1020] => 5.0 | 15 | 186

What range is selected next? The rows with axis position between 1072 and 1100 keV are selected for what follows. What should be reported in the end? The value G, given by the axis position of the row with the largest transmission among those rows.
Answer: 1086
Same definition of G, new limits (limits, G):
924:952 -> 934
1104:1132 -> 1114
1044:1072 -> 1062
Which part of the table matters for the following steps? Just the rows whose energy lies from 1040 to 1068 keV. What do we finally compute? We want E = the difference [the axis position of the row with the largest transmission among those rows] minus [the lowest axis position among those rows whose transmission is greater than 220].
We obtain 20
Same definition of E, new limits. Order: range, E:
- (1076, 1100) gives 8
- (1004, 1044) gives 12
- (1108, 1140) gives 4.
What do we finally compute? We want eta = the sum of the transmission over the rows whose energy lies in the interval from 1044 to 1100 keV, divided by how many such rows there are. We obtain 246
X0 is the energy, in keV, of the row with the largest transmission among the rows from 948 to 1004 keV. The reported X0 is 1002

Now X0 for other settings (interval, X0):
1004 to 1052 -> 1050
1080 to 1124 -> 1086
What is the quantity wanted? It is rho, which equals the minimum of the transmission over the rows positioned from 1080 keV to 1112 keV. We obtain 226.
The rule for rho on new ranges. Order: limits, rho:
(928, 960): 94.8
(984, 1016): 155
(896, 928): 194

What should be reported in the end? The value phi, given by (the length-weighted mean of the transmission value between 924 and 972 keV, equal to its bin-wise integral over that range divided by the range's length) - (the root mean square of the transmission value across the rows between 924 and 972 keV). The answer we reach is -4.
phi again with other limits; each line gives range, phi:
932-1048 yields -3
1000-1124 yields -2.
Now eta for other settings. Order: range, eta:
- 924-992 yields 179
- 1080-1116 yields 232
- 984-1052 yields 205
